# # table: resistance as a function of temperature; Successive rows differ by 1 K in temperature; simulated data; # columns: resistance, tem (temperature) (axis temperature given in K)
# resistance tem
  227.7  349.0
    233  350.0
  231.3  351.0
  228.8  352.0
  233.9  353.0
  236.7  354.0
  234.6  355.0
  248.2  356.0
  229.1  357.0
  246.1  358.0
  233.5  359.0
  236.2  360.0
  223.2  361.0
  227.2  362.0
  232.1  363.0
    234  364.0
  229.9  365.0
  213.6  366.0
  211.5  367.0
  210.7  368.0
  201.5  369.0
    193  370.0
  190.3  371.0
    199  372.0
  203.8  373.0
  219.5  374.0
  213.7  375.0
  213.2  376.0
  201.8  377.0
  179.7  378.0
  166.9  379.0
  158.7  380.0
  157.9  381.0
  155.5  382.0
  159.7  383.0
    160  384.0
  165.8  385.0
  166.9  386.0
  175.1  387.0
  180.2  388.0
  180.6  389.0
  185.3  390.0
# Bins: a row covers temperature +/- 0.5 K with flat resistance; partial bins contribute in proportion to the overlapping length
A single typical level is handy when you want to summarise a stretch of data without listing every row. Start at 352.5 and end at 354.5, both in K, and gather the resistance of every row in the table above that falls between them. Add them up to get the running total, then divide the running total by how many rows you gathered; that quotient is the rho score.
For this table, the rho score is 235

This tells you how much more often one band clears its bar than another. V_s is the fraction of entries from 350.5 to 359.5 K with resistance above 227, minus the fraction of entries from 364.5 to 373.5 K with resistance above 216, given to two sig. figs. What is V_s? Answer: 0.89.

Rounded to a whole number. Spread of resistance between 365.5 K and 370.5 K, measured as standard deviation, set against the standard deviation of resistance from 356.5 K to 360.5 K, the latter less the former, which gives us -1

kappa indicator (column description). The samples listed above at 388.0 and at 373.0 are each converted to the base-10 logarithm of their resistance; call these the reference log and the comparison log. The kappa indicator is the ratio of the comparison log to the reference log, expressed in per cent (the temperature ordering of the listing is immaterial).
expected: 102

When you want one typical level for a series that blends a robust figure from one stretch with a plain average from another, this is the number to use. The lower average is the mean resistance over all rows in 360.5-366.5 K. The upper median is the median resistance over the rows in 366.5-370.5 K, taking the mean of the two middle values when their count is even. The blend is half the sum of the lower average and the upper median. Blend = 216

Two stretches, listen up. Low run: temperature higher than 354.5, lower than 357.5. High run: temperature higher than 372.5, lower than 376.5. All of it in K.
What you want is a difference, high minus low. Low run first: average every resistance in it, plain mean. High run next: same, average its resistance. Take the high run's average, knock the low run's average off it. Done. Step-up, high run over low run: -25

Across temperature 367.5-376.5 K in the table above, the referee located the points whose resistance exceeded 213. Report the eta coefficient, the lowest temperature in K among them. 374.0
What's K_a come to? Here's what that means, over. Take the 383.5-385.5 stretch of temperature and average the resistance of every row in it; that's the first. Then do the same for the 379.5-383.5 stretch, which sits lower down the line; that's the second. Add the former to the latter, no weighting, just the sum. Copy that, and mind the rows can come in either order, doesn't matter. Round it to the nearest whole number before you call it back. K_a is 321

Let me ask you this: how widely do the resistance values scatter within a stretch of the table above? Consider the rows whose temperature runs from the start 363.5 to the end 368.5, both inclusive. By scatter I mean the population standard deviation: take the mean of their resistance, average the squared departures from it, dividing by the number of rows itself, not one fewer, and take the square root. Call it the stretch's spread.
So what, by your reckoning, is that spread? 10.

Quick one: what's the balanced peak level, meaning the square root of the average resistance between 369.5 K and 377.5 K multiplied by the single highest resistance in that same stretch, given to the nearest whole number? 212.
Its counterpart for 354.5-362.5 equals 241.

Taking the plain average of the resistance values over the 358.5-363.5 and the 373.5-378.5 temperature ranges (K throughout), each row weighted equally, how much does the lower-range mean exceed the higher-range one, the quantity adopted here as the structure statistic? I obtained 25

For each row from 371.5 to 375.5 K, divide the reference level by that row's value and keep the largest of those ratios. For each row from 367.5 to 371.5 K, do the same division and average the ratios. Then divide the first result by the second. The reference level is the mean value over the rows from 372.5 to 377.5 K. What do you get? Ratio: 1.0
